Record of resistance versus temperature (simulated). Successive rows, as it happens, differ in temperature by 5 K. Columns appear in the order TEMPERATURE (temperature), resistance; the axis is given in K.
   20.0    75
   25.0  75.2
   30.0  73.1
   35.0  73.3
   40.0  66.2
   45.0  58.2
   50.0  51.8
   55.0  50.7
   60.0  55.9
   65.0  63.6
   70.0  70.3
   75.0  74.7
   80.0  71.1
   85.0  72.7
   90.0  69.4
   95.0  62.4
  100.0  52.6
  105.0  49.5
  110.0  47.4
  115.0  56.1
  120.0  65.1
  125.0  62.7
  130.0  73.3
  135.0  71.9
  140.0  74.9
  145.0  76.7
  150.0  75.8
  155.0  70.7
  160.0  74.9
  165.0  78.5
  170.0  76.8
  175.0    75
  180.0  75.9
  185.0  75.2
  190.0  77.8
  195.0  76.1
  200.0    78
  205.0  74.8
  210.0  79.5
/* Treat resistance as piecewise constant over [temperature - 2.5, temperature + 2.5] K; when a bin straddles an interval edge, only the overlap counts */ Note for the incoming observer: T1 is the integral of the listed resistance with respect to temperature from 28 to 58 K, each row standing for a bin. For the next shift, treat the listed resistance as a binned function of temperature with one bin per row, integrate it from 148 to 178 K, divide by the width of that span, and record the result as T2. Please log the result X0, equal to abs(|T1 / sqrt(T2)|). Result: 214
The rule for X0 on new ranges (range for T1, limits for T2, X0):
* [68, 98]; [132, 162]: 243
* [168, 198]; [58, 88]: 276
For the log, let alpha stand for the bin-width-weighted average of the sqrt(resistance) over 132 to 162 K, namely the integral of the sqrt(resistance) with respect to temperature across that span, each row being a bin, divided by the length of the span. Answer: 8.6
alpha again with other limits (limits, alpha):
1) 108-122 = 7.5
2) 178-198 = 8.7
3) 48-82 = 7.9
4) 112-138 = 8.1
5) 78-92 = 8.4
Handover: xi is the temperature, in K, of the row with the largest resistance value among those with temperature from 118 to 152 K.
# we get 145.0 K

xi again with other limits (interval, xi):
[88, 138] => 130.0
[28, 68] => 35.0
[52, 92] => 75.0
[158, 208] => 165.0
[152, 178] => 165.0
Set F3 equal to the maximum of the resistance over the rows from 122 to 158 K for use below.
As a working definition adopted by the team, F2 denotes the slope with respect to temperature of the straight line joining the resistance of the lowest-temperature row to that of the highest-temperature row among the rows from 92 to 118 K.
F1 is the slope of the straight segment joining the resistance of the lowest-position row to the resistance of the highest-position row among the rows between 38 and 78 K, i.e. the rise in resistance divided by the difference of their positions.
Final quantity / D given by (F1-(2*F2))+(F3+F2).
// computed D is 77.3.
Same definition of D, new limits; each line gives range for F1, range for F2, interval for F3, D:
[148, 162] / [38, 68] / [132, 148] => 76.7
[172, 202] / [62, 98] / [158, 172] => 78.7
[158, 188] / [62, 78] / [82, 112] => 71.6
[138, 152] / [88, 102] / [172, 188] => 77.7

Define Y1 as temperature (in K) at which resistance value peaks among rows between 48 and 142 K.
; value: 140.0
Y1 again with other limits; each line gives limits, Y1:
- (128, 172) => 165.0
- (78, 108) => 85.0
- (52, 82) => 75.0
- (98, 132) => 130.0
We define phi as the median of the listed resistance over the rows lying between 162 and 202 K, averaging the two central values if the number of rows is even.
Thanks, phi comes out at 76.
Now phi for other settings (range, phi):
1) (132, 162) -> 75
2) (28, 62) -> 58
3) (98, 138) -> 59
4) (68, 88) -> 72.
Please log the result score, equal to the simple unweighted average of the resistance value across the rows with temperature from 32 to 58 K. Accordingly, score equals 60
